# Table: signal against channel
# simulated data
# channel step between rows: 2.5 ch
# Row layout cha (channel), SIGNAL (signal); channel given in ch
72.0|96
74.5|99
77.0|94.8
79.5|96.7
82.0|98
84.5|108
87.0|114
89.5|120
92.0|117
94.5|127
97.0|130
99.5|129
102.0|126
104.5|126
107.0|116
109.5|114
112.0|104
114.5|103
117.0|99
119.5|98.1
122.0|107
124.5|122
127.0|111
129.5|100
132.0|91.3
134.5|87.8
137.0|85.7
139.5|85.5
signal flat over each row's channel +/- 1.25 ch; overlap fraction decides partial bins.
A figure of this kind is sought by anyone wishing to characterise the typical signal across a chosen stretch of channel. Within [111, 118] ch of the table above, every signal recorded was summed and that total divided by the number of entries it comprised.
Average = 102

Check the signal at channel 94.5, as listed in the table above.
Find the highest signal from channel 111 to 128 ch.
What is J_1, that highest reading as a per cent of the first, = 96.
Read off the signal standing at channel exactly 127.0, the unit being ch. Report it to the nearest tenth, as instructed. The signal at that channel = 111.0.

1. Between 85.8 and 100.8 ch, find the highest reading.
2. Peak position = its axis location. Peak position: 97.0 ch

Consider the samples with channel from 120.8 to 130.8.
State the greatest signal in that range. 122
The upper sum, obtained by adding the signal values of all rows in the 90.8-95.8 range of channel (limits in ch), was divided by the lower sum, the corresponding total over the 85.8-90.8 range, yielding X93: 1.0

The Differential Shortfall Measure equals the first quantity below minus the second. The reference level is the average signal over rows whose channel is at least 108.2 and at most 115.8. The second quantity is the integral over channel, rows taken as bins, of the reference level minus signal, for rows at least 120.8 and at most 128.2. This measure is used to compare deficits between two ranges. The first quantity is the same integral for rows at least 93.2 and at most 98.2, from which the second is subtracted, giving -60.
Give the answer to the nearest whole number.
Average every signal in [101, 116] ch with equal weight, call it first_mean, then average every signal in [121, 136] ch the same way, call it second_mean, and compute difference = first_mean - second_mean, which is 12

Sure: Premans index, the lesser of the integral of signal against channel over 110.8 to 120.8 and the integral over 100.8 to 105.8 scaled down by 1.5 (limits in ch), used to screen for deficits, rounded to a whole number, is 420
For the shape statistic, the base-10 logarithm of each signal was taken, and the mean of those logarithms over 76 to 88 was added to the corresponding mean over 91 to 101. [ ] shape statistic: 4.11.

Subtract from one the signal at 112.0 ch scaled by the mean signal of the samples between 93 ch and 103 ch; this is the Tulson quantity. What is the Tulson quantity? 0.19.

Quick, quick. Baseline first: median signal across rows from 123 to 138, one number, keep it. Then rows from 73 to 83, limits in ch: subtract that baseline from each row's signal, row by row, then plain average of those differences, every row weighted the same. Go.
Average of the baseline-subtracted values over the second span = 1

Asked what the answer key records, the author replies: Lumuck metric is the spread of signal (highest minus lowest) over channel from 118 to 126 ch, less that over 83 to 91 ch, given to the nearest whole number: 12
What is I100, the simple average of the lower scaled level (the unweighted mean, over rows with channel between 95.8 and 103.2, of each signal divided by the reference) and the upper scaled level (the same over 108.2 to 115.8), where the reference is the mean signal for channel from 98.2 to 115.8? 1.01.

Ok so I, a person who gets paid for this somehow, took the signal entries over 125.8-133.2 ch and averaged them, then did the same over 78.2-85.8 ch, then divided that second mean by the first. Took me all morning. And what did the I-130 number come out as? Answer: 1.00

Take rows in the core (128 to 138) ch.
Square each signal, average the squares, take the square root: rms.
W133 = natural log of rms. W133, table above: 4.51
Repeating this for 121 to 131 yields 4.70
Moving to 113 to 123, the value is 4.62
